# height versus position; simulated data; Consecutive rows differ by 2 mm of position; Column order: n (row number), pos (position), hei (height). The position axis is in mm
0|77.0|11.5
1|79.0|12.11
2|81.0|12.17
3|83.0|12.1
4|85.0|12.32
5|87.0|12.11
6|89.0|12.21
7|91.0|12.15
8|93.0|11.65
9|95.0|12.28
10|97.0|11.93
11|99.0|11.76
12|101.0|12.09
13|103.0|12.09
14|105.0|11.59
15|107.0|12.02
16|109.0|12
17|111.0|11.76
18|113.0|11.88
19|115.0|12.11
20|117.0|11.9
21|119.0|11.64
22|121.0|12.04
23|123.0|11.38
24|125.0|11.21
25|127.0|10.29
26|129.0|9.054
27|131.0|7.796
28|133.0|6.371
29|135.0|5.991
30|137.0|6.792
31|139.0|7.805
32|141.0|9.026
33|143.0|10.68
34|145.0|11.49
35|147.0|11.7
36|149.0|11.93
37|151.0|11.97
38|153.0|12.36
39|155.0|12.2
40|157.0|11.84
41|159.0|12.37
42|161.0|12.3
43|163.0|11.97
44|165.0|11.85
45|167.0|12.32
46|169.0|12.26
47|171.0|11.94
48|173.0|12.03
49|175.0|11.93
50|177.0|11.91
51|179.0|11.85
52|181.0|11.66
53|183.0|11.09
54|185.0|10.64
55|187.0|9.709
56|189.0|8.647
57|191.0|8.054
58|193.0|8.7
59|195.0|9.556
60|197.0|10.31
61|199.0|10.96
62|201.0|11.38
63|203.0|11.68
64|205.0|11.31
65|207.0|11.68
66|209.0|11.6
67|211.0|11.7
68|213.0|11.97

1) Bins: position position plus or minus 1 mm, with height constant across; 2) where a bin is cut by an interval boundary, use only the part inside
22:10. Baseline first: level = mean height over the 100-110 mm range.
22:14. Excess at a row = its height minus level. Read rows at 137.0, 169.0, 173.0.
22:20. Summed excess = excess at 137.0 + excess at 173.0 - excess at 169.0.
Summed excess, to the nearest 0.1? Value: -5.4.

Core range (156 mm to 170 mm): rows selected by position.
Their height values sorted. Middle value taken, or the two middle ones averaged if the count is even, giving 12.3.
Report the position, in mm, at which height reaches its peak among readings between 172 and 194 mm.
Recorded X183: 173.0 mm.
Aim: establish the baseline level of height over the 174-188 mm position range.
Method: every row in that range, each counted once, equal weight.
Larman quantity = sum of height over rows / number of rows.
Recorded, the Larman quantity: 11.3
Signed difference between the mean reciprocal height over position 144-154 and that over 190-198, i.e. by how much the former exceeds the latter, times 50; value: -1.3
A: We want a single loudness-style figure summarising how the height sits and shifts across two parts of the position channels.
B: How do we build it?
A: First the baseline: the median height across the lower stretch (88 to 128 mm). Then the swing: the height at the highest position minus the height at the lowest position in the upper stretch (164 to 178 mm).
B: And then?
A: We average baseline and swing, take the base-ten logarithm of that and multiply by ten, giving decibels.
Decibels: 7.8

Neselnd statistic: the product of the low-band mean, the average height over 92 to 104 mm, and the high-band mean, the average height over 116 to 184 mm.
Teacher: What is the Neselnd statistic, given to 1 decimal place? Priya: 130.6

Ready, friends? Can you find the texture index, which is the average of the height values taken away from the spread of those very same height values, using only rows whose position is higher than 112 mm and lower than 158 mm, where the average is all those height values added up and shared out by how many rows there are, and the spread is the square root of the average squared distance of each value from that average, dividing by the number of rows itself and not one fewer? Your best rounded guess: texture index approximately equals -8.4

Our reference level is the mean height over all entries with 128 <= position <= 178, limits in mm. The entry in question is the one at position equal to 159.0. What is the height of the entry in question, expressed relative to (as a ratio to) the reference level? 1.15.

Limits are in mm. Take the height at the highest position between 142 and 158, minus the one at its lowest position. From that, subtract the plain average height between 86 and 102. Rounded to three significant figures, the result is -10.9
